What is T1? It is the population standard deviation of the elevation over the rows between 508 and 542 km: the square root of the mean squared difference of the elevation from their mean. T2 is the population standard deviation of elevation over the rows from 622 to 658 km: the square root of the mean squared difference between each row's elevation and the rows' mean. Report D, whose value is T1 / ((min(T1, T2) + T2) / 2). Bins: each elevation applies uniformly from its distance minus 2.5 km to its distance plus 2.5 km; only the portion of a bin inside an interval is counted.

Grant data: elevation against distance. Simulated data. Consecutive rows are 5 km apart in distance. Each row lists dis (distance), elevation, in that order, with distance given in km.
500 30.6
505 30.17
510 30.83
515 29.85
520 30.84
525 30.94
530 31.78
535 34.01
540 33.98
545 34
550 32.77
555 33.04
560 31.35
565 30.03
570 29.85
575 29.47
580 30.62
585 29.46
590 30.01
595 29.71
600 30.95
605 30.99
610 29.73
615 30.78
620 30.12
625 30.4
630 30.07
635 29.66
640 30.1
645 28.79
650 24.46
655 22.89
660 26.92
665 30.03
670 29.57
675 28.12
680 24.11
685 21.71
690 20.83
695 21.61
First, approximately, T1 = 1.5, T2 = 2.8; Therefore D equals 0.7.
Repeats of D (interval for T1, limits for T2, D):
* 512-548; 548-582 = 1.2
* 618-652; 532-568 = 1.4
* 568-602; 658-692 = 0.3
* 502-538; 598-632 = 2.8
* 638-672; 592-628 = 5.3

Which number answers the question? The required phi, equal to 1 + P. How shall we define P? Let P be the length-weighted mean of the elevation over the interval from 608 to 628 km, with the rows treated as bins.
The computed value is 31.3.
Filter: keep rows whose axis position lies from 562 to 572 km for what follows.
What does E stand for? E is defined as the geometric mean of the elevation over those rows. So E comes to 29.9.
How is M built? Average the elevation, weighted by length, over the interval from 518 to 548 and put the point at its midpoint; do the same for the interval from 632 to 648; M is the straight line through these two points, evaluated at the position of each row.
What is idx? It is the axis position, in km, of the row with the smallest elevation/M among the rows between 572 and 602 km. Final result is 575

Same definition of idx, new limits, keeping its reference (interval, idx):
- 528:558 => 530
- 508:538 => 515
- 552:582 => 575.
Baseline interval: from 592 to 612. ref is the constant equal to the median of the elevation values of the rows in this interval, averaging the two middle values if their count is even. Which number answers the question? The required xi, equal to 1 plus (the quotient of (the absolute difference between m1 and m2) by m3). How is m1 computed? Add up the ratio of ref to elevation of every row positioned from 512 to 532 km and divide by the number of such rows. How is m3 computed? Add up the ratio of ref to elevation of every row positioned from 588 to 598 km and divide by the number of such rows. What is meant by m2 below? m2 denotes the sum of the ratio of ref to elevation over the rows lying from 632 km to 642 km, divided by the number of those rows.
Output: 1.03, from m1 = 0.98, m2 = 1.02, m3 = 1.02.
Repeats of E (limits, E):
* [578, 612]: 30.2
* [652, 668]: 26.4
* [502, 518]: 30.3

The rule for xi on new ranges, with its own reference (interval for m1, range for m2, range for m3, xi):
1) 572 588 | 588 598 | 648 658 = 1.00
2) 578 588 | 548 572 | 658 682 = 1.04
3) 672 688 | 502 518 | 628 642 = 1.24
